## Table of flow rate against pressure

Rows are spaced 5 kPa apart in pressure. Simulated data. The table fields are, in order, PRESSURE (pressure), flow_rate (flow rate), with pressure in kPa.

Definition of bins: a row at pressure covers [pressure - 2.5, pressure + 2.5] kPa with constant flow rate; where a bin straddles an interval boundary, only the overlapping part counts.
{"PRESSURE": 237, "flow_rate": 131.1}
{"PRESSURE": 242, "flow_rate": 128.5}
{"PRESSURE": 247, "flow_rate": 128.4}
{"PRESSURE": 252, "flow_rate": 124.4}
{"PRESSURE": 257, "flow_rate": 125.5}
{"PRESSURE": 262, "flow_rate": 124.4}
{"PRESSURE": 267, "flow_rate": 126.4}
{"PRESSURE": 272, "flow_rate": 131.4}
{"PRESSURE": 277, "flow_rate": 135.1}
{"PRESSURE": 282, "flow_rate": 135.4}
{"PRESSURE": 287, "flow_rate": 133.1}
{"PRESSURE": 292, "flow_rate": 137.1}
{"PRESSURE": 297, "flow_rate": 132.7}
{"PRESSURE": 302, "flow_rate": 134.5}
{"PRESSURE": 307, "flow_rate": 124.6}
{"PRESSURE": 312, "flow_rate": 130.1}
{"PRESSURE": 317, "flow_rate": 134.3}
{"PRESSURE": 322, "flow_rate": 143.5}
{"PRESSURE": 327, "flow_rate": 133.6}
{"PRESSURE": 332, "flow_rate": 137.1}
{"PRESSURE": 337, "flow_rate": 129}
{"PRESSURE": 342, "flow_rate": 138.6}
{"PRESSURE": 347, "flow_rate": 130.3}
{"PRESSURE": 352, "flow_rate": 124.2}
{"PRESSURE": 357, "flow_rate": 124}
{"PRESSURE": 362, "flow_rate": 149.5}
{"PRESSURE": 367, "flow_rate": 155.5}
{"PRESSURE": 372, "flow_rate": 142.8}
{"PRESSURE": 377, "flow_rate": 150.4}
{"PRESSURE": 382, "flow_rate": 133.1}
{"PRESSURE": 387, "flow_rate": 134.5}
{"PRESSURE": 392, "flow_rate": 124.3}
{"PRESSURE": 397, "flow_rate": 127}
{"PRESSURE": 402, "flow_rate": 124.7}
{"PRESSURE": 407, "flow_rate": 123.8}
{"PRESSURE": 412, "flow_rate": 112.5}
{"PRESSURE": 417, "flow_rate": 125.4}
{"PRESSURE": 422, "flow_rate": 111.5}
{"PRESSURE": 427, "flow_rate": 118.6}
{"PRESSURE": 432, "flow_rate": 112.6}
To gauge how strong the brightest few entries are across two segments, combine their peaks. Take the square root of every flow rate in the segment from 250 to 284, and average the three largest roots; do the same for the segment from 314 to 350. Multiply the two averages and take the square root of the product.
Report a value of 11.7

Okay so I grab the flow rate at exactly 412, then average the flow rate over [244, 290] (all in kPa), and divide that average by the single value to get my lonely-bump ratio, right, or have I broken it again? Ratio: 1.15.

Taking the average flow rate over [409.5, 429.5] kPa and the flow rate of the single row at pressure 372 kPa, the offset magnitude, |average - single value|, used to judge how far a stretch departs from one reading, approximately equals 26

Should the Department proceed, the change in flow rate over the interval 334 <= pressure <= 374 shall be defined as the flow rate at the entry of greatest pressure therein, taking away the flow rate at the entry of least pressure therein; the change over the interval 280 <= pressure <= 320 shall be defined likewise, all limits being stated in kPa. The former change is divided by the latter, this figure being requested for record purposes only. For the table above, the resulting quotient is -12.5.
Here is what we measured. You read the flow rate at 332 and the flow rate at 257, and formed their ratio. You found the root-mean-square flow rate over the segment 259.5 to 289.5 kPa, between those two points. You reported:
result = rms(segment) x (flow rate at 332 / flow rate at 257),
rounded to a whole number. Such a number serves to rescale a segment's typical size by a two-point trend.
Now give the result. 143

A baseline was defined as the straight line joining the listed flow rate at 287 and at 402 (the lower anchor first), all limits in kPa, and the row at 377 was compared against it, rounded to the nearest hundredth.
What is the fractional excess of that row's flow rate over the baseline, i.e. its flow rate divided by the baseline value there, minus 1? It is 0.19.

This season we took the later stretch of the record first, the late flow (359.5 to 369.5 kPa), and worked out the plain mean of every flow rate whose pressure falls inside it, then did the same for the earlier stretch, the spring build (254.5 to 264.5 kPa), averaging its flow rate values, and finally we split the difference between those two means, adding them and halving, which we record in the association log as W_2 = 139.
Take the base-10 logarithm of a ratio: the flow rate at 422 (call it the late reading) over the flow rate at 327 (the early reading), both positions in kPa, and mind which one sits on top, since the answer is -0.079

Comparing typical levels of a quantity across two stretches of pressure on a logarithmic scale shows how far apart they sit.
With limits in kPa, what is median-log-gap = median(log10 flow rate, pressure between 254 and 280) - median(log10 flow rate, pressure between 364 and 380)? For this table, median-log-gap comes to -0.076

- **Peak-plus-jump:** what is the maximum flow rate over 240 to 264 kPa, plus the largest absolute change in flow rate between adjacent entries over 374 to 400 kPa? 146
